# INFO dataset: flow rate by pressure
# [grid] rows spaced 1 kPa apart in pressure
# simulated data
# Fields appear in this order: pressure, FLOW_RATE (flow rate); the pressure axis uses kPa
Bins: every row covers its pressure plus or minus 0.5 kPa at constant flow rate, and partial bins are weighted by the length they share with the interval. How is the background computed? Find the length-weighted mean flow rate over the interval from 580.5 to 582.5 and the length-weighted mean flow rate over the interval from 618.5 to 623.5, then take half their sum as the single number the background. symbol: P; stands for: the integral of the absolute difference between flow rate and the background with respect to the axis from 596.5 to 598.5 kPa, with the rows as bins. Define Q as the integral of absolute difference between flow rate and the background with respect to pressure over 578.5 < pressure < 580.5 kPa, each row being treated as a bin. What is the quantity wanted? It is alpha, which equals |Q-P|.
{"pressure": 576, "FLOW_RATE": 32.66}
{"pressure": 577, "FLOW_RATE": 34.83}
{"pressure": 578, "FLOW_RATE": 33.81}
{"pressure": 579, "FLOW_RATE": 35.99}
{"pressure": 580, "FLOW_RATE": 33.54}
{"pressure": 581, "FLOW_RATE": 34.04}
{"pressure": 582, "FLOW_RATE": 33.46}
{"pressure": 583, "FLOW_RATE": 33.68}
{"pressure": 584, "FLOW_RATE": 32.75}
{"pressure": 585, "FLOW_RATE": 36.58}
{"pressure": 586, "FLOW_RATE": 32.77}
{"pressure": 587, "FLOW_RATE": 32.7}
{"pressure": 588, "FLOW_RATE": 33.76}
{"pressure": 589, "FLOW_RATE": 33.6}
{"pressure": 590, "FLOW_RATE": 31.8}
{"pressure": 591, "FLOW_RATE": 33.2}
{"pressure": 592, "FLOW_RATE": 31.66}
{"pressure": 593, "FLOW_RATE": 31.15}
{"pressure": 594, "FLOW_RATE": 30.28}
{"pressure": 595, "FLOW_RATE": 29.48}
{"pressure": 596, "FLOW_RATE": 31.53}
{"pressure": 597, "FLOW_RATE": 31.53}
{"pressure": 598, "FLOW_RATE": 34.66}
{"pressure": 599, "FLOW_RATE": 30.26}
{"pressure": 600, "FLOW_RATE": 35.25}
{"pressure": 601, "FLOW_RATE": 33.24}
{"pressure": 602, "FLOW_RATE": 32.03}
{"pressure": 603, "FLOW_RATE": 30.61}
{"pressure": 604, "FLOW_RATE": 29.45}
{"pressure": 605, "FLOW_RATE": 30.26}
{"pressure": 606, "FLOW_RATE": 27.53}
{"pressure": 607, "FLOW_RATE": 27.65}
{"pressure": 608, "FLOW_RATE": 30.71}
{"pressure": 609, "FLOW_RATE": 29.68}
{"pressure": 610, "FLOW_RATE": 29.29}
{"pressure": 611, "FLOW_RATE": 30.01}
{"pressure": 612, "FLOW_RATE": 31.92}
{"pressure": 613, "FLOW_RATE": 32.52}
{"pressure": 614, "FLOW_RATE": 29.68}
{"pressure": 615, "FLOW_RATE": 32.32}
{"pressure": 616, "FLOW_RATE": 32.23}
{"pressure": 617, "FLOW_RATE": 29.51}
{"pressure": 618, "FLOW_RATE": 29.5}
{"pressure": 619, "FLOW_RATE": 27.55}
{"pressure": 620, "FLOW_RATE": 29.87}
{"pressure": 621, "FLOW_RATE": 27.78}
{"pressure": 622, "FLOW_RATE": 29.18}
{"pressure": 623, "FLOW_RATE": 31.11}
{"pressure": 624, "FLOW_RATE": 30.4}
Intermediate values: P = 3.3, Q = 7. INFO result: 3.3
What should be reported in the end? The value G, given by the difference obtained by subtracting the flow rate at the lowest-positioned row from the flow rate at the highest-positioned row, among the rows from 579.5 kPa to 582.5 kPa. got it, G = -0.1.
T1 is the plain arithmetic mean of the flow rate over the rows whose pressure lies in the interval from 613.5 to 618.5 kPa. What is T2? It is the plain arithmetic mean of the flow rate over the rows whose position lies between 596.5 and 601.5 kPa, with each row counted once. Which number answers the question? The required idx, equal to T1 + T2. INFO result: 63.6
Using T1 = 30.6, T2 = 33.0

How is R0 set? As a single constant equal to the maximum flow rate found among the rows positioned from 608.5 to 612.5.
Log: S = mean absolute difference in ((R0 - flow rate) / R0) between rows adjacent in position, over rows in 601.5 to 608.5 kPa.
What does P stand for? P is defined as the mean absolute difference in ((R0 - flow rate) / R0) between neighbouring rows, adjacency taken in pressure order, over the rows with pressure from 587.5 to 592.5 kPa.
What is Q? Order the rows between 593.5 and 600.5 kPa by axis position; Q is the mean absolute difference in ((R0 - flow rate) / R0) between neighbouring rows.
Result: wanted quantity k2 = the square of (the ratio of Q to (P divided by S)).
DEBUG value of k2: 0.010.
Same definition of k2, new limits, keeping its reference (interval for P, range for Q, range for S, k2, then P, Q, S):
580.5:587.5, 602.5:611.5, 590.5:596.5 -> 0.001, 0.049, 0.0392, 0.0362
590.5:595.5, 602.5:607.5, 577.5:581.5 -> 0.005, 0.029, 0.0378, 0.0536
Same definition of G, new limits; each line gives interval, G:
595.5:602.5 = 0.5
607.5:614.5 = -1.0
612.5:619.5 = -5.0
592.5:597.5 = 0.4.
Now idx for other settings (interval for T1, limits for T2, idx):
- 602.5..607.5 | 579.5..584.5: 62.6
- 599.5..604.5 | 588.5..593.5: 64.4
